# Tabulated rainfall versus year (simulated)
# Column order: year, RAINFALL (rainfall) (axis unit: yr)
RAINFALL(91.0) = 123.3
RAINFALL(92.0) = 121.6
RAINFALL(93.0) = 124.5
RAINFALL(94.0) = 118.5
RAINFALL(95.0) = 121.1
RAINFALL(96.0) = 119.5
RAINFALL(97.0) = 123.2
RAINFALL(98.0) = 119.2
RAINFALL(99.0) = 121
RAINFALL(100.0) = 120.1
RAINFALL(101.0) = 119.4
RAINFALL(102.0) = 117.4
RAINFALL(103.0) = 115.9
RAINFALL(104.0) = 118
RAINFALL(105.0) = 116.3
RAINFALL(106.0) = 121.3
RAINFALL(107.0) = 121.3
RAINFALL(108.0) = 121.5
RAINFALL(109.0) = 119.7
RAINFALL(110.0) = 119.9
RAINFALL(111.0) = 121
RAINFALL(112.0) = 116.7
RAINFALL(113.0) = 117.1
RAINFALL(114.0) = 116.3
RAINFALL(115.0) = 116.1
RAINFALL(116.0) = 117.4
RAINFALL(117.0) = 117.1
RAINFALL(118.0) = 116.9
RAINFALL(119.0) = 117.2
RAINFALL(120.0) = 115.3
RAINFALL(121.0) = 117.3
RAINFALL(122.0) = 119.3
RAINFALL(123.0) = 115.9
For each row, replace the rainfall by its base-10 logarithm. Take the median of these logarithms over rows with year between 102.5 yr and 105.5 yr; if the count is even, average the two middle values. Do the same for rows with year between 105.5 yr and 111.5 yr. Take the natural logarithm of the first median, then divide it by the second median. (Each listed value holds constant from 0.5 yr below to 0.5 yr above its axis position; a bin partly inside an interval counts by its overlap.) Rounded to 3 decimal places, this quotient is 0.348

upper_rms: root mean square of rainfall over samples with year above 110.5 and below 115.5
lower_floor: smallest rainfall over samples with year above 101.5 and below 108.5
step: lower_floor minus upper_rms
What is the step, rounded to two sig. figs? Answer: -1.6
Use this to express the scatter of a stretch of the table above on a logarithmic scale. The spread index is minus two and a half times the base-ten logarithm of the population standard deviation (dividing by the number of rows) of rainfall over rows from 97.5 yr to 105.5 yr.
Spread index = -0.58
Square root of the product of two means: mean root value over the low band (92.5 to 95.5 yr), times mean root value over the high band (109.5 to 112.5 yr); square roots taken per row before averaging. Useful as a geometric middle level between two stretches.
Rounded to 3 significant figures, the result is 11.0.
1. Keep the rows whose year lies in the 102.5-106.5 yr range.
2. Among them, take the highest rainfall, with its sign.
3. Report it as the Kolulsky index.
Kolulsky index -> 121.3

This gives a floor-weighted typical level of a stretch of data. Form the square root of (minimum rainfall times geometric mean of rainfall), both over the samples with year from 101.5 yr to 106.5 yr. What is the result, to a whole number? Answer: 117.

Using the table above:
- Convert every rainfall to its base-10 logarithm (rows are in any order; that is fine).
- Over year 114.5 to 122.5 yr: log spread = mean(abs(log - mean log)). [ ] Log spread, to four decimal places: 0.0027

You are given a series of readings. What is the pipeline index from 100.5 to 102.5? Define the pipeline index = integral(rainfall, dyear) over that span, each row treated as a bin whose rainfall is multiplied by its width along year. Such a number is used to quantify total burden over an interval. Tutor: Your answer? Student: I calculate 237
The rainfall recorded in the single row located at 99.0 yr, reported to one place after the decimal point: 121.0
